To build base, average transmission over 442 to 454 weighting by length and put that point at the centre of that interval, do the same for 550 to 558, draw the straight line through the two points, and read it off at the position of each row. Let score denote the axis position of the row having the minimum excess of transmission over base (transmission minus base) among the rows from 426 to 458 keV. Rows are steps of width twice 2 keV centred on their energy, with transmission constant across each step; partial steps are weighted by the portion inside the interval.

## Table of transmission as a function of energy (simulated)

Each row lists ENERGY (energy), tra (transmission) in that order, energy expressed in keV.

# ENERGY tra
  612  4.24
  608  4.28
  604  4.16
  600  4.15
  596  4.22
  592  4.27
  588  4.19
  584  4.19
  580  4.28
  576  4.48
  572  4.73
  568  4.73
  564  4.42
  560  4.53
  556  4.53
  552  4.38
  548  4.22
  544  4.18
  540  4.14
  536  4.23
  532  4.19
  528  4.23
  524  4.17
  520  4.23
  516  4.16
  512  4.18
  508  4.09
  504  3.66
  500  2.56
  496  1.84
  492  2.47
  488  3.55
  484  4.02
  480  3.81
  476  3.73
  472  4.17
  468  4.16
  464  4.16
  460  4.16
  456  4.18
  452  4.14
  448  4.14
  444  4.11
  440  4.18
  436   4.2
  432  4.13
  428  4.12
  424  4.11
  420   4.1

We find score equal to 444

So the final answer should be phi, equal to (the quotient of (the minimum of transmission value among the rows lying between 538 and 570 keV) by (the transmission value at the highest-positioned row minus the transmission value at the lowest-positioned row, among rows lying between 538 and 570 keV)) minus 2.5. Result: 5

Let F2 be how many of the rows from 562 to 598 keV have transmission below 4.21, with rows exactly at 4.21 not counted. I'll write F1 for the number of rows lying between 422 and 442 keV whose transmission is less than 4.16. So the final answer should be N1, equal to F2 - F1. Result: -1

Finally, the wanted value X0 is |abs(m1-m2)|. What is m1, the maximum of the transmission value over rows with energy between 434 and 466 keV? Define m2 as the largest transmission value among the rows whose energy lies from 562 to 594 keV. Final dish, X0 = 0.53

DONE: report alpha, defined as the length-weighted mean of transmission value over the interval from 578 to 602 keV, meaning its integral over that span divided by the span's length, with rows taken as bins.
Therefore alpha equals 4.22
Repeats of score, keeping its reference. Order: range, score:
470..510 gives 496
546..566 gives 548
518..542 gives 540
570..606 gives 604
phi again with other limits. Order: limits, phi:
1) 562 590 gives -21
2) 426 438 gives 49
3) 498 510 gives -1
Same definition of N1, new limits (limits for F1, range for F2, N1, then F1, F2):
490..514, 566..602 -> -2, 5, 3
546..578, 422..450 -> 7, 0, 7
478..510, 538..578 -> -6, 8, 2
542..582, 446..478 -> 8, 0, 8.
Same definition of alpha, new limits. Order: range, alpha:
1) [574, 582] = 4.38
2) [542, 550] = 4.20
